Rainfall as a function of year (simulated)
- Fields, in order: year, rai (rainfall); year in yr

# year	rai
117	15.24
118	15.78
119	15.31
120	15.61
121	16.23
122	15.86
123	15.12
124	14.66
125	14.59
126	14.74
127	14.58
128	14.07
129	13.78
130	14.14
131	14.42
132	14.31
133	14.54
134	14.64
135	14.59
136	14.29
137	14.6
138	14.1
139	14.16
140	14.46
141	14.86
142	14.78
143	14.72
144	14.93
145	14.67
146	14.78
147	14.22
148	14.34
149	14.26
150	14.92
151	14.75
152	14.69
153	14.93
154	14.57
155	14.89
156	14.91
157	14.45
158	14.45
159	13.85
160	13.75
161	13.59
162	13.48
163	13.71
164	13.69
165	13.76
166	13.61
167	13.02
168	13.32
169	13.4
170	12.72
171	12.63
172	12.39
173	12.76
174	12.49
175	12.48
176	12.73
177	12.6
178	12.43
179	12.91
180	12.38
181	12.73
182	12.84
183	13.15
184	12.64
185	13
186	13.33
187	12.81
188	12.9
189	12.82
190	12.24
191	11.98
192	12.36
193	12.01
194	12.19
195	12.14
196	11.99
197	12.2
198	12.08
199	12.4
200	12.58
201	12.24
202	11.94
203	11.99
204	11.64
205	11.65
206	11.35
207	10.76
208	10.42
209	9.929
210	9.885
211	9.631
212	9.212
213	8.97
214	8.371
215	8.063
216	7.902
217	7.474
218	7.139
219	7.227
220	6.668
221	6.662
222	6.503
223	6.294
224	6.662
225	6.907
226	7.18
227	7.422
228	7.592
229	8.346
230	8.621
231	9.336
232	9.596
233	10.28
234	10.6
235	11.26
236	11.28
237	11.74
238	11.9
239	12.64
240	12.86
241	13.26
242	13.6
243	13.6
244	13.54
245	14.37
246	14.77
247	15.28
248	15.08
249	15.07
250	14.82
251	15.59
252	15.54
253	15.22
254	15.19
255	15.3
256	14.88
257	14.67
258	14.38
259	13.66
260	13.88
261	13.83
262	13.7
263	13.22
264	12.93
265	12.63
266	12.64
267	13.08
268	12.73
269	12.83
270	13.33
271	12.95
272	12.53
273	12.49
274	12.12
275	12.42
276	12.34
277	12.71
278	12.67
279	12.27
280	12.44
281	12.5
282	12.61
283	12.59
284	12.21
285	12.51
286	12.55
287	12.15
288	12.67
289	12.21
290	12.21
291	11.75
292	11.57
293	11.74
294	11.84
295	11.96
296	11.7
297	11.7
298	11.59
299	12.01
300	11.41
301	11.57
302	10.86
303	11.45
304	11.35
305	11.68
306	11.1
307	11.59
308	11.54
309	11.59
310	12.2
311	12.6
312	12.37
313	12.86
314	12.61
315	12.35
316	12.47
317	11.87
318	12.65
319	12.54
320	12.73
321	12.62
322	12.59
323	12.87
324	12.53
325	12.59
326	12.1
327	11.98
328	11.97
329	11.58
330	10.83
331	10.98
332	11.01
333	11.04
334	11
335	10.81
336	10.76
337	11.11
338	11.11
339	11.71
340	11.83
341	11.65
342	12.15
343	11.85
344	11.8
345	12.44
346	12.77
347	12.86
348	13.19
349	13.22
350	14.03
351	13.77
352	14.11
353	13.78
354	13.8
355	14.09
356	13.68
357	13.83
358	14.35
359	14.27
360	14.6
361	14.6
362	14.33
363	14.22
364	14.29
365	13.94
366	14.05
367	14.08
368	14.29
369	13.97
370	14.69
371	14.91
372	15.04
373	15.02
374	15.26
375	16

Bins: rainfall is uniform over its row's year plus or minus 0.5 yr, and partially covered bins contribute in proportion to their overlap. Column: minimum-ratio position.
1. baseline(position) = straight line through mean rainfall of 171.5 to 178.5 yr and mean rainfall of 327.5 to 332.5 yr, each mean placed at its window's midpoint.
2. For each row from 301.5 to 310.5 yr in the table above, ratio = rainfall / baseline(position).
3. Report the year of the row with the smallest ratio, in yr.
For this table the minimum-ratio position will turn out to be 302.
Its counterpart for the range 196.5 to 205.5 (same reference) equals 204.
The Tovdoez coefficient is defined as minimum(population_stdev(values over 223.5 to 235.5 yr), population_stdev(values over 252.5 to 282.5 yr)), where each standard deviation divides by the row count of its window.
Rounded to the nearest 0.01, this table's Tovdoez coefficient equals 0.96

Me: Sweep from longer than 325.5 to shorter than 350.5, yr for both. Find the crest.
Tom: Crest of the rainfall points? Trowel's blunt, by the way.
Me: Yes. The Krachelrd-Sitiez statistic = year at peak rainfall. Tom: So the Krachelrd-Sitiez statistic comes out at 350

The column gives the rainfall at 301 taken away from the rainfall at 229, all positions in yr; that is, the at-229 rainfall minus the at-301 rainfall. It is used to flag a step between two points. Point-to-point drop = -3.2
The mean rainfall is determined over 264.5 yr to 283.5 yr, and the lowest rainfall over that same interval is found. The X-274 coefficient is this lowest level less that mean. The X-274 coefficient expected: -0.5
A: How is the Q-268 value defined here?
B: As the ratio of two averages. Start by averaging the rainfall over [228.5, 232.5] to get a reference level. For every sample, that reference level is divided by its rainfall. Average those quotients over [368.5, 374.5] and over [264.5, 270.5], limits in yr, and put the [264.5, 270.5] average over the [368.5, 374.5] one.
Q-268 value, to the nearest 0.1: 1.2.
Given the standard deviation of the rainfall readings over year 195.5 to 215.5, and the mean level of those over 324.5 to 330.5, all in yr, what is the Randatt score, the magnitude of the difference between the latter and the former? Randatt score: 10.4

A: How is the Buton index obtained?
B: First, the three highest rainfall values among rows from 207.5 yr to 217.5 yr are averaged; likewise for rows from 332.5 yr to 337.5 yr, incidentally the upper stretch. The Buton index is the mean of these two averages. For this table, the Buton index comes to 11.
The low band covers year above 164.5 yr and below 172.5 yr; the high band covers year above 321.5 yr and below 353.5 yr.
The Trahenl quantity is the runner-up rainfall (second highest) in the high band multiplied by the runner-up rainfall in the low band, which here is 191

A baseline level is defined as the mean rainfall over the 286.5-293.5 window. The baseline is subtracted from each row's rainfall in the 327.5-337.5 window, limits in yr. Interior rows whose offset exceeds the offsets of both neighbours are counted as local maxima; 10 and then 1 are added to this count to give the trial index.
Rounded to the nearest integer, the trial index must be 12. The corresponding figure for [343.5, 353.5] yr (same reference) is 13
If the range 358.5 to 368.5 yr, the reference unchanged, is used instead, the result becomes 12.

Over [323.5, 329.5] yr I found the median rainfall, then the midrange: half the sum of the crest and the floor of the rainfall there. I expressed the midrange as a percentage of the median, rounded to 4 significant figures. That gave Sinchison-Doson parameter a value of 100.4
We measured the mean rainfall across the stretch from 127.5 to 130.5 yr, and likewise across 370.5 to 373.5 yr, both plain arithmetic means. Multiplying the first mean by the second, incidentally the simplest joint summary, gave 210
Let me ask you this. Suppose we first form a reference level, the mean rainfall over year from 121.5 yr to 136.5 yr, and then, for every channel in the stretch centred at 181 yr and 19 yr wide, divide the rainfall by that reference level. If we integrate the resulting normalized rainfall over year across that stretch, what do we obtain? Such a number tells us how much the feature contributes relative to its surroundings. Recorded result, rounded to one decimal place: 16.6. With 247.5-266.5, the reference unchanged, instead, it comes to 18.7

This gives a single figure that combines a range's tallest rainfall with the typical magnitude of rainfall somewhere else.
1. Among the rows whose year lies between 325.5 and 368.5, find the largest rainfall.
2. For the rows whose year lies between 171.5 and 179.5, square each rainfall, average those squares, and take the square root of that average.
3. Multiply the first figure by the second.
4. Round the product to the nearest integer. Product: 184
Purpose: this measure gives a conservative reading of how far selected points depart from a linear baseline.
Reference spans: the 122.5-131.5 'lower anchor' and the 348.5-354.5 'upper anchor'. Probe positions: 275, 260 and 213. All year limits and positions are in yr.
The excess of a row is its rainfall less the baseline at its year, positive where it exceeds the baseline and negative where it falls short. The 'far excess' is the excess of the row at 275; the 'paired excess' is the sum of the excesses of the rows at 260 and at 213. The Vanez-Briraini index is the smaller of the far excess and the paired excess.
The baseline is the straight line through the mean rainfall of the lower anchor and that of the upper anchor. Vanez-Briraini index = -5.4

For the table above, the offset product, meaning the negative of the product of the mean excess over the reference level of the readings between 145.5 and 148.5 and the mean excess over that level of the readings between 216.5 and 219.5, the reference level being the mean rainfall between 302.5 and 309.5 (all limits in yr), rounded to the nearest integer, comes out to 12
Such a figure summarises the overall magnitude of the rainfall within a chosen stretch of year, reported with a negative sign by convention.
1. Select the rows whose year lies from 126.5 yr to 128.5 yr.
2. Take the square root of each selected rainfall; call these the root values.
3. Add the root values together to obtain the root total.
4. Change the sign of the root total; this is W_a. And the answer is -7.57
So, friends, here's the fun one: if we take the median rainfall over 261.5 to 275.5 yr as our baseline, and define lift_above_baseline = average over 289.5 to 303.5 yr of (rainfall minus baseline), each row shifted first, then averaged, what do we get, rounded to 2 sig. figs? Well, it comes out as -1.1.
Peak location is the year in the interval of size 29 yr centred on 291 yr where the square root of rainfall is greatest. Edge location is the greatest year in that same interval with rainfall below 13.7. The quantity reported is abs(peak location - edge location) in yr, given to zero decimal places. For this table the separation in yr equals 28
